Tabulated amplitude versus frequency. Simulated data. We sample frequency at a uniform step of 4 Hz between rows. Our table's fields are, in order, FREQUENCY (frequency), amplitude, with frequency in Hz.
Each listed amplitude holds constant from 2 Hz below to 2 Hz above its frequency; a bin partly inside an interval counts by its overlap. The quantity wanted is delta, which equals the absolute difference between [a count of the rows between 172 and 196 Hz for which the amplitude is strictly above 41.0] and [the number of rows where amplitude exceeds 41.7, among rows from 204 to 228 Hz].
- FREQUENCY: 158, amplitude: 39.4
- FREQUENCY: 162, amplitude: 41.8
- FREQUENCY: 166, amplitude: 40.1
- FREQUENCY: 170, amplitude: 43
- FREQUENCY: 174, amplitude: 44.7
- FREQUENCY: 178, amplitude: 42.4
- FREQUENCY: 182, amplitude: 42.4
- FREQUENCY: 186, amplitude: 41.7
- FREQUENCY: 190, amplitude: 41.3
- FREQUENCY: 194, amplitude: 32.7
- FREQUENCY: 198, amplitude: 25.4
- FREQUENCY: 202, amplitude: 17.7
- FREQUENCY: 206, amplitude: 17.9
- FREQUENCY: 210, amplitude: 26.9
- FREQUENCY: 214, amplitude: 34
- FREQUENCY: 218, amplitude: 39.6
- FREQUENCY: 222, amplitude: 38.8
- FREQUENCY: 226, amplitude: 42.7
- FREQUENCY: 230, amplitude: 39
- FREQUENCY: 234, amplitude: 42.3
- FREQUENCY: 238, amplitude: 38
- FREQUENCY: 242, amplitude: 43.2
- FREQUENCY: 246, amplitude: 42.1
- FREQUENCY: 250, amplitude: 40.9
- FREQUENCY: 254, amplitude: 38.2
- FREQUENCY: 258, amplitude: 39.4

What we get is 4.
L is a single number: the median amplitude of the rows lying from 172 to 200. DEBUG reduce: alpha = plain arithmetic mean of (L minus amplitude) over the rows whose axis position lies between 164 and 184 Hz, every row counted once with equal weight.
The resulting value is -0.8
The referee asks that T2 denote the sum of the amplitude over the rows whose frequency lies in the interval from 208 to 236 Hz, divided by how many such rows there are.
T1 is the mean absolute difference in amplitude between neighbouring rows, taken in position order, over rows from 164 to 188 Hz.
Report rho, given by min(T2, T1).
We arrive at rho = 1.5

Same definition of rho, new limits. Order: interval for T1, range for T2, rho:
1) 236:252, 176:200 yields 2.5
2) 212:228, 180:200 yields 3.4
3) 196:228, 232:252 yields 4.9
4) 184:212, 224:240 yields 5.5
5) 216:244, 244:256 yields 3.5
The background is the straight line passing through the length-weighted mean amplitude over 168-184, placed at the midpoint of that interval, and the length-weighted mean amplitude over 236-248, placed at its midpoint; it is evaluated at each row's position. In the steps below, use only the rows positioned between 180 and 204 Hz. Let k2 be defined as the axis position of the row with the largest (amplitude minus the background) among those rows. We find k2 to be 182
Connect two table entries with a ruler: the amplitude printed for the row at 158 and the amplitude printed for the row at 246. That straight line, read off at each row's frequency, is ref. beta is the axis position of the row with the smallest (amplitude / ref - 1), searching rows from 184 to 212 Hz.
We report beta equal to 202 Hz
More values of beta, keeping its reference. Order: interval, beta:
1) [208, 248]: 210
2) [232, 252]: 238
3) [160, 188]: 166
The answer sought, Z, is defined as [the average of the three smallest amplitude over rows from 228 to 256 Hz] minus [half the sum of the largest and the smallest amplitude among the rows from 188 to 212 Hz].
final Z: 9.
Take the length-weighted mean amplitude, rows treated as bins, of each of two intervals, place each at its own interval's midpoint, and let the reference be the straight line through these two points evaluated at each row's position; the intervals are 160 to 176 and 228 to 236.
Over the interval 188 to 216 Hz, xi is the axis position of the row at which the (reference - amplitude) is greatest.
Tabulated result 202 Hz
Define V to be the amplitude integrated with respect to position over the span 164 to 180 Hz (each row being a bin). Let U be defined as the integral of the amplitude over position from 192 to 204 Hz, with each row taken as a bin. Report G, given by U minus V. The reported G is -378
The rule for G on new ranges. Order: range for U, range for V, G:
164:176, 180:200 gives -223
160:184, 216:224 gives 704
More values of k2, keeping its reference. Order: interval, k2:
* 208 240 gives 226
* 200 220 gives 218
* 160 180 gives 174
